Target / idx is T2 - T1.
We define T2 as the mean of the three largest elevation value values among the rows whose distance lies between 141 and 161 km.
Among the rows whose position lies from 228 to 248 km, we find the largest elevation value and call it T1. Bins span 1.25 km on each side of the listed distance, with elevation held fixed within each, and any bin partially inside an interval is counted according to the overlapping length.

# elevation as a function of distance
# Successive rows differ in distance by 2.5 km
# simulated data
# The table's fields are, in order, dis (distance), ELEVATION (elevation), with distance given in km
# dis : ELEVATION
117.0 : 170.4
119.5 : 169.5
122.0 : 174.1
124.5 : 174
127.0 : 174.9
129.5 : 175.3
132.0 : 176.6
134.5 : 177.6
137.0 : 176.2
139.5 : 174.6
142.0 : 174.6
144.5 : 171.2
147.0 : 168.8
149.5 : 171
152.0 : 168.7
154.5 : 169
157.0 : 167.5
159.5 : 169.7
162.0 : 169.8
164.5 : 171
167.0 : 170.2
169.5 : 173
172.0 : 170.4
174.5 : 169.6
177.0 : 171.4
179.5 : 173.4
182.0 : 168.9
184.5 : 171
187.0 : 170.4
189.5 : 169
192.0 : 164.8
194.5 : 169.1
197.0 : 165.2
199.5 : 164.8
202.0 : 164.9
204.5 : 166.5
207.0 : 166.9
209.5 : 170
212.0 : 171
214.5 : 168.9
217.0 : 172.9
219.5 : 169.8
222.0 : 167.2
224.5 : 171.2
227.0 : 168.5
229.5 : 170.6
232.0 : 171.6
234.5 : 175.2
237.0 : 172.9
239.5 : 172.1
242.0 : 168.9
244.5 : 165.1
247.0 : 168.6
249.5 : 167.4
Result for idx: -2.9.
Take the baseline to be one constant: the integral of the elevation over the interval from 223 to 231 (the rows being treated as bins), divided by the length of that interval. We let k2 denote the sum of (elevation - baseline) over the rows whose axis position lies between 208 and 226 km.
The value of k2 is 1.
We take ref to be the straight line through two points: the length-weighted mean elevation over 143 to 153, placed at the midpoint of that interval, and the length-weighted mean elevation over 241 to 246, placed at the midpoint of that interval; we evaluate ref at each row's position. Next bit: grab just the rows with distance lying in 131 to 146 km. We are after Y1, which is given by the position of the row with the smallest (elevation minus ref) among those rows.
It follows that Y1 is 144.5 km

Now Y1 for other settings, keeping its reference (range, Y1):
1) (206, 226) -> 207.0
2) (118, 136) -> 119.5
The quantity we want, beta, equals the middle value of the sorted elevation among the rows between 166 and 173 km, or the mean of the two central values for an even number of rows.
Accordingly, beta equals 170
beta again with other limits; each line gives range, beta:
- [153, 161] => 169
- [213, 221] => 170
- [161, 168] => 170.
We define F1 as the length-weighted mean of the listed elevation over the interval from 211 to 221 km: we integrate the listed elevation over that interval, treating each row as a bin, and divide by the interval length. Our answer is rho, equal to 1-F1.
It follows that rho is -169.6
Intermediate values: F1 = 171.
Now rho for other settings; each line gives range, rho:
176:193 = -168.9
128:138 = -175.4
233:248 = -169.5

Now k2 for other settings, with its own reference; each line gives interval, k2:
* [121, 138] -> 38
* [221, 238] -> 7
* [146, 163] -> -6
